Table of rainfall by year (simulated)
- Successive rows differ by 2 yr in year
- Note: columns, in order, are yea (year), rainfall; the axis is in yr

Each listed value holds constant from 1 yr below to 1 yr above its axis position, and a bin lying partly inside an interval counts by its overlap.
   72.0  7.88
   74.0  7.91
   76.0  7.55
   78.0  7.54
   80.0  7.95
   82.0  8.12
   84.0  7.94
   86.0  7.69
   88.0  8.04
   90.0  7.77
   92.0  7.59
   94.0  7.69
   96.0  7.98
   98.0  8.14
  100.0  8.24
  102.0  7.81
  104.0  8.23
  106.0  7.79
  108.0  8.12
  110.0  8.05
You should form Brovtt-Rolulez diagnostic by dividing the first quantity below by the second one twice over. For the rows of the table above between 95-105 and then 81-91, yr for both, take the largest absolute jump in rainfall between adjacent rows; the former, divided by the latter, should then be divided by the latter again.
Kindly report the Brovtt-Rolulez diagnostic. 3.5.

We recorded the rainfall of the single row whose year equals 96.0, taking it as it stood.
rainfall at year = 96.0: 7.98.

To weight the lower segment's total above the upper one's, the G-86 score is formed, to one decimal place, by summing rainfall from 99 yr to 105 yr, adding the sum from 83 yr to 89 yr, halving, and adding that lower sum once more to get 47.6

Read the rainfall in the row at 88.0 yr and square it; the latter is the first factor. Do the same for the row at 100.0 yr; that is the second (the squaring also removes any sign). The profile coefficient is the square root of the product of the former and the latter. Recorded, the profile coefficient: 66.2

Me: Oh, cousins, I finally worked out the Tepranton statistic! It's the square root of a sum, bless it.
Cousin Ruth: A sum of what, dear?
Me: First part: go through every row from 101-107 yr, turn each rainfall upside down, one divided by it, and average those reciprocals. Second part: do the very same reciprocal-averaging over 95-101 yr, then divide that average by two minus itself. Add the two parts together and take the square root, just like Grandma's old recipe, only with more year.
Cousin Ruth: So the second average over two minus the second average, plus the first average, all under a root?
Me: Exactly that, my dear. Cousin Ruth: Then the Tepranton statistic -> 0.438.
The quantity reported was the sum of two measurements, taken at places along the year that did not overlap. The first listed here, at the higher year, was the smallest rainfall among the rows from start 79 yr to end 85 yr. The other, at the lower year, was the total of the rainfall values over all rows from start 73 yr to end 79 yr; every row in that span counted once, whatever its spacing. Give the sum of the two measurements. 30.9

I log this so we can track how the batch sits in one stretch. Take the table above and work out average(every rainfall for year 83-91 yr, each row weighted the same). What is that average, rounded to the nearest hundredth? 7.86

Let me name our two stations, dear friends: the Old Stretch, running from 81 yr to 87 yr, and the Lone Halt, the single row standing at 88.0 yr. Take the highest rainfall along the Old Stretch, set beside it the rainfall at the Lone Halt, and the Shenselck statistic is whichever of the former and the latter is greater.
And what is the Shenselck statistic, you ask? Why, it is 8.12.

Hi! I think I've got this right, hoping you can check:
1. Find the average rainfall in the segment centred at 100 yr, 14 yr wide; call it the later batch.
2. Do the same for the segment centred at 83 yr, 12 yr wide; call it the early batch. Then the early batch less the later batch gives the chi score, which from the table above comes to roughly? -0.10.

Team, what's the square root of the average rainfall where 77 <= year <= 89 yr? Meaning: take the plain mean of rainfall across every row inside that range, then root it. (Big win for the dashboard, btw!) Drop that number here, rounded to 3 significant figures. 2.81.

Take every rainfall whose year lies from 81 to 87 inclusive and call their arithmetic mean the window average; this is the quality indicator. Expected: 7.92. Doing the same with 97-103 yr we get 8.06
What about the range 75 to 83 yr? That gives 7.79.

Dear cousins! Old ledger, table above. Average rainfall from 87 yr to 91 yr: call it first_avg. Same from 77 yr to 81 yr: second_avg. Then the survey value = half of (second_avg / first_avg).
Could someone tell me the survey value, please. 0.490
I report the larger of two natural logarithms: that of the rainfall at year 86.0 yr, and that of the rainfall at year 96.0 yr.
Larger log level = 2.08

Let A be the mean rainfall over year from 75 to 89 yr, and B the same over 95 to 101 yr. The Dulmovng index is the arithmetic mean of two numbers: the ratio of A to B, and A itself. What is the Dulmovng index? 4.40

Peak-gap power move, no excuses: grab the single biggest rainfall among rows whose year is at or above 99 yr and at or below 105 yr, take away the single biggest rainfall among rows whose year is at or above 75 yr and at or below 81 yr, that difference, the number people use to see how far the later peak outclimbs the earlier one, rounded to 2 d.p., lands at 0.29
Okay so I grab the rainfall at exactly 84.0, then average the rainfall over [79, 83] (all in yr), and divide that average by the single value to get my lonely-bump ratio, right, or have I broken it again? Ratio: 1.01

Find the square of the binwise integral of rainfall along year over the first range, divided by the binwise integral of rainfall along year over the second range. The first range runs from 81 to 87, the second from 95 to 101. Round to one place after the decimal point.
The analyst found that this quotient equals 46.3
